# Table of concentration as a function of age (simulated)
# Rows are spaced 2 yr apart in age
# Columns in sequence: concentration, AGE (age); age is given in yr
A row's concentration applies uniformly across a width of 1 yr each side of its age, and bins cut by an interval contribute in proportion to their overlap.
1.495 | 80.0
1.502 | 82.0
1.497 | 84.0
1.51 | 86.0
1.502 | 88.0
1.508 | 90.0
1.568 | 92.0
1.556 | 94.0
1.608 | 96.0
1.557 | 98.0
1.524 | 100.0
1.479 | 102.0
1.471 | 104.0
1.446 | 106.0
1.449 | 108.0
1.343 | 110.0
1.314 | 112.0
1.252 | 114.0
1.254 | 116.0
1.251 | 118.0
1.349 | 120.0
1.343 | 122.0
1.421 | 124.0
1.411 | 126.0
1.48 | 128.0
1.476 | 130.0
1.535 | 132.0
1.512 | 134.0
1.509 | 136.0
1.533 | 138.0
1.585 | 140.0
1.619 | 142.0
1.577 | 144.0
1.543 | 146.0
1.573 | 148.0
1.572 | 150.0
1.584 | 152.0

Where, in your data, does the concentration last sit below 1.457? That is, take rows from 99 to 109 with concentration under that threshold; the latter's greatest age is 108.0 yr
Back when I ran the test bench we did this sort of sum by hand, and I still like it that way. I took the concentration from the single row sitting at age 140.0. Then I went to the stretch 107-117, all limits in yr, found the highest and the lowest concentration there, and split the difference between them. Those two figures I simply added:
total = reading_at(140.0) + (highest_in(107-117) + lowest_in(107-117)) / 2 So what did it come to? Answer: 2.94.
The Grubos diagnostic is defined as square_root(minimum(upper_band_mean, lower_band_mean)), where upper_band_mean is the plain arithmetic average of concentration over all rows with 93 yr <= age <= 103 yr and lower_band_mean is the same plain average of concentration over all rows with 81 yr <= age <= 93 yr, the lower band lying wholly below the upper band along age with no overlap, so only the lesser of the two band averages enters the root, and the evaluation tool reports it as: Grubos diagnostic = 1.231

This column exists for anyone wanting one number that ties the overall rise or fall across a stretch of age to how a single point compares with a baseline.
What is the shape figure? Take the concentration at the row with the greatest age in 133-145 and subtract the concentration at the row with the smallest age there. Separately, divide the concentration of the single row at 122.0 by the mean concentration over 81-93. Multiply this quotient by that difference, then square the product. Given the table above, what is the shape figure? 0.0033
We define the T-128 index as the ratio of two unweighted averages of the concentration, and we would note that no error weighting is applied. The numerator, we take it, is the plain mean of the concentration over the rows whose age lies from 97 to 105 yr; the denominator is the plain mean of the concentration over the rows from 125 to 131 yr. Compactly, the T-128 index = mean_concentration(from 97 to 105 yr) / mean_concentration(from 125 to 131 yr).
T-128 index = 1.04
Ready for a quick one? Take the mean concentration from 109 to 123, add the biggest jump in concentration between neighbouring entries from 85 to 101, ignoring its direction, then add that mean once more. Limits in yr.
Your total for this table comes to 2.7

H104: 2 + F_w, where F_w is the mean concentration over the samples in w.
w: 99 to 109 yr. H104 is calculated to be 3.47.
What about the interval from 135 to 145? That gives 3.56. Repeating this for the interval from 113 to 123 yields 3.29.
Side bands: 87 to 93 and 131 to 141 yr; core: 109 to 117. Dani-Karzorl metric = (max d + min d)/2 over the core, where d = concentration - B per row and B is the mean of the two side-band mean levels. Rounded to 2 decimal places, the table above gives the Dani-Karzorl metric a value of -0.23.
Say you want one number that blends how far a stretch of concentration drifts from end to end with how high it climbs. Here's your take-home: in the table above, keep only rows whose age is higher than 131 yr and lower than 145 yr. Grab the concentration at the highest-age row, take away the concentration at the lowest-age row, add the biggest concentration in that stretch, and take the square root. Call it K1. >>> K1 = 1.29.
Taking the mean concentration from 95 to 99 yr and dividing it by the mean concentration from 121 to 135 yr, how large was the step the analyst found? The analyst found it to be 1.09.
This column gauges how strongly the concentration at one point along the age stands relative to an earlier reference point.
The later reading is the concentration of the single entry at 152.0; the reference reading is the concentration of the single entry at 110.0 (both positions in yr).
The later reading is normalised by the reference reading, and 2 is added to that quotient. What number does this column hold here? 3.18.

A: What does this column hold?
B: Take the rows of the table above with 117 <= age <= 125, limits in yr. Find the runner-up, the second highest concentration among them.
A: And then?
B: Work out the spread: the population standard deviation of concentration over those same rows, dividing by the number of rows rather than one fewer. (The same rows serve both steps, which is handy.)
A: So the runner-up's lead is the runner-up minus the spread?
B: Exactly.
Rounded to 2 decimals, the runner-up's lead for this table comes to 1.29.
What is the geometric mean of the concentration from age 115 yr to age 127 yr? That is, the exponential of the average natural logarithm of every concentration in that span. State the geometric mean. 1.34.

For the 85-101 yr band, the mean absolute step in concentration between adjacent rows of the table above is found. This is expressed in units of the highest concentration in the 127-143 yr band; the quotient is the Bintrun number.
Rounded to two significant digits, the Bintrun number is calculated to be 0.020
